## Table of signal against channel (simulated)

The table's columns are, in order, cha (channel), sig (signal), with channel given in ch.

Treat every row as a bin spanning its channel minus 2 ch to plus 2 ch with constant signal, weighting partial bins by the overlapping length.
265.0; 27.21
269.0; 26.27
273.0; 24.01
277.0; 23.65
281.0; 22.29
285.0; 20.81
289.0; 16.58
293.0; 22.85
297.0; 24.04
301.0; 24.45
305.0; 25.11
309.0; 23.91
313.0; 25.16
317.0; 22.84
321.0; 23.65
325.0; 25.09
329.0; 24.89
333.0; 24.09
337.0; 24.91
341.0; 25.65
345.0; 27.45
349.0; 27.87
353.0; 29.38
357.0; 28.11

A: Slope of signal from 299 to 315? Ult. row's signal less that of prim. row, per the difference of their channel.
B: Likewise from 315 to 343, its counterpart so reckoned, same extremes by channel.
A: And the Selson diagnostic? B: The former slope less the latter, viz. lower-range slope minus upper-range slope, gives -0.058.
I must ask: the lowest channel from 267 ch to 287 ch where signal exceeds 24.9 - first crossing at 269.0 ch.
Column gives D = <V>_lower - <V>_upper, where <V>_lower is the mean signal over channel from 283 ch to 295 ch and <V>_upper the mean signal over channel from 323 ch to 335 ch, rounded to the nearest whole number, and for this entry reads -5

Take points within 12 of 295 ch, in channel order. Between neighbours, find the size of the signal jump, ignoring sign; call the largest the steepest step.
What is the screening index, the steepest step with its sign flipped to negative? -6.3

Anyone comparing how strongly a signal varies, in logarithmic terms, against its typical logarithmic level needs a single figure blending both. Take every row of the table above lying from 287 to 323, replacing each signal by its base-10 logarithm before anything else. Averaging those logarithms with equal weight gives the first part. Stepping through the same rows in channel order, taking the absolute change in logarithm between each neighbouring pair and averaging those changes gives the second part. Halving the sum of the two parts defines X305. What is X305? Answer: 0.699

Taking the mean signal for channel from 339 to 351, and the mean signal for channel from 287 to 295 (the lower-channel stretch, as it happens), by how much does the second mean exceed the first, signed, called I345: -7.3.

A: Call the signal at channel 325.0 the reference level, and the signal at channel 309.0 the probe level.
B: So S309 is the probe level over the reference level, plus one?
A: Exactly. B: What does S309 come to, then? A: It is 1.95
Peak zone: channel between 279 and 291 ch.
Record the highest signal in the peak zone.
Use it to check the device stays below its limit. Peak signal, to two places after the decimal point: 22.29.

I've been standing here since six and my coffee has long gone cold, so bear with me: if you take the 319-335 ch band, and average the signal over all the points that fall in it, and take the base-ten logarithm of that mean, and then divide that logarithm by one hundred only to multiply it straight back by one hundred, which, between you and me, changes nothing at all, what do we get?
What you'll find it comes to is 1.39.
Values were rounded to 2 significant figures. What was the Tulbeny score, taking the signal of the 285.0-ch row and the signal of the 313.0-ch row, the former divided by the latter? 0.83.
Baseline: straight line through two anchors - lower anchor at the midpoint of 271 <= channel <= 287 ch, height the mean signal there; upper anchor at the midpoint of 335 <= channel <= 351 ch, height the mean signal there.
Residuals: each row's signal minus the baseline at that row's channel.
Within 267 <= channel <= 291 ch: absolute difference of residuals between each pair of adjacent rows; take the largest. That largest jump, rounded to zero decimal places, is 4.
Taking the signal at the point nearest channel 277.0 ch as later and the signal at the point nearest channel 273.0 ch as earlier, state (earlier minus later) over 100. 0.00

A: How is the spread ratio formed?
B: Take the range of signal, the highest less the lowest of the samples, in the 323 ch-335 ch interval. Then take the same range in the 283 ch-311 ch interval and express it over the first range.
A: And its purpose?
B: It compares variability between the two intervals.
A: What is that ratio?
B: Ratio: 8.5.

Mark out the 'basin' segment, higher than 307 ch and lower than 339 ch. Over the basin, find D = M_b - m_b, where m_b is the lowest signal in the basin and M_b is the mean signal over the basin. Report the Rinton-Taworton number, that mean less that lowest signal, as 1.5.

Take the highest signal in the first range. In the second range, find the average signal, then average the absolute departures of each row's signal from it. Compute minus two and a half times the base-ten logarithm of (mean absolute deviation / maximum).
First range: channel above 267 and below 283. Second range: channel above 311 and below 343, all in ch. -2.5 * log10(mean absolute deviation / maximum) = 3.85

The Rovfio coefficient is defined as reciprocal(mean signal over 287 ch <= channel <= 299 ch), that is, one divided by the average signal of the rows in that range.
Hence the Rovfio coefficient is 0.0473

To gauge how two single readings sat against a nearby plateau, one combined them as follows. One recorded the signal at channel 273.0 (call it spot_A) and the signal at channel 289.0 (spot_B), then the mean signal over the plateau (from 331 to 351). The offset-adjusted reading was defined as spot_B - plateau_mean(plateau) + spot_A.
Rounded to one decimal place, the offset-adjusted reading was 14.6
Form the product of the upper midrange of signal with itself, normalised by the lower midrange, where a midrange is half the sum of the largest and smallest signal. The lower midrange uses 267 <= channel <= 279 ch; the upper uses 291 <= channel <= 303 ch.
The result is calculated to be 22.4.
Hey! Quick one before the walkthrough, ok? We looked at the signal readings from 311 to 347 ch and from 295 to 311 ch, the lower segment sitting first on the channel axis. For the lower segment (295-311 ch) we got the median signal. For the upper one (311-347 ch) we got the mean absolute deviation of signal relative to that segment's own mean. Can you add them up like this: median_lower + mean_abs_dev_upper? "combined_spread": 25.1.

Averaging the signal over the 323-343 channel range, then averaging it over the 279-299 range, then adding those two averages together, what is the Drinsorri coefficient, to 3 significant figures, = 46.2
